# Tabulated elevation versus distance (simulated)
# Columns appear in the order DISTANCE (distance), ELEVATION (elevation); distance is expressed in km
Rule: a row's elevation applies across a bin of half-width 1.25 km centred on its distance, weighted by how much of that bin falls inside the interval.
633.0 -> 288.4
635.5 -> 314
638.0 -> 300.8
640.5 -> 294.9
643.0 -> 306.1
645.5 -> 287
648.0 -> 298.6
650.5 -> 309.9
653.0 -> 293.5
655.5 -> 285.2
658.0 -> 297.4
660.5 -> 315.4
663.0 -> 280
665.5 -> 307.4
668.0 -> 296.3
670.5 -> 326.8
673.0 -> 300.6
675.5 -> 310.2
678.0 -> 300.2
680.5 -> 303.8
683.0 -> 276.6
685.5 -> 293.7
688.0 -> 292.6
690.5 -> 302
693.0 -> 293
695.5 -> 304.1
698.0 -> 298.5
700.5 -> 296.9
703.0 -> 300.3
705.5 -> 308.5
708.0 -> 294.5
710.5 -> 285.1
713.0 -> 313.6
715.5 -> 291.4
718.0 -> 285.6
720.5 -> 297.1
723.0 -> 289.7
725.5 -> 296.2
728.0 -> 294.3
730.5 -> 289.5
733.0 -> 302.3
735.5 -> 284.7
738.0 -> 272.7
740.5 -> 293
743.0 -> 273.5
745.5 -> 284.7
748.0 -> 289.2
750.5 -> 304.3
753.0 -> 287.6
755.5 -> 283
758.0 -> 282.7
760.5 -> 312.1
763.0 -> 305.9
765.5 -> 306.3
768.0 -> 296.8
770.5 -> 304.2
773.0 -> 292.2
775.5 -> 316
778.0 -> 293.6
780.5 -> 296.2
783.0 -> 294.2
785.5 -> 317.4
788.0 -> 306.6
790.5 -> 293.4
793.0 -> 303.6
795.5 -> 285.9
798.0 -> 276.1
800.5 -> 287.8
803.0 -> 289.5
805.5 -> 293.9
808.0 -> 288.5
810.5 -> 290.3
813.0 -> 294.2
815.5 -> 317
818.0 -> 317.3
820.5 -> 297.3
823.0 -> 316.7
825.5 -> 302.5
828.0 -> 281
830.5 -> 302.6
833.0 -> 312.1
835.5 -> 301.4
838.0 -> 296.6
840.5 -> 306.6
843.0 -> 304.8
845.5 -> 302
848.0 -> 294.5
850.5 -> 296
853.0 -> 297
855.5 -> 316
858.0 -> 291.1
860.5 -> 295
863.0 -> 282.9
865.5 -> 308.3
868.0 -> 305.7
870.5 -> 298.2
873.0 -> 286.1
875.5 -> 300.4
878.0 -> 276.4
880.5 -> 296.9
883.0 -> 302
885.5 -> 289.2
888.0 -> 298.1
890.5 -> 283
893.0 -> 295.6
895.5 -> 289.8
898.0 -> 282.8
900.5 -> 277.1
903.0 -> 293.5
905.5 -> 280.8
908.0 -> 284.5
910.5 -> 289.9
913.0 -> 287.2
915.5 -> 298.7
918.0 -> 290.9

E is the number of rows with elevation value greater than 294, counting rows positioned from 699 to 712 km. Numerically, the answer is 4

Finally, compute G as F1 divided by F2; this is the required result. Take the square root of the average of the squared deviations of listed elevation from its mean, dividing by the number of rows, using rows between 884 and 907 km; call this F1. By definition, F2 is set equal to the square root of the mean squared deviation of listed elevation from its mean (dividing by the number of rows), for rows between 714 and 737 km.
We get 1.27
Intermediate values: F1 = 7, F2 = 5.4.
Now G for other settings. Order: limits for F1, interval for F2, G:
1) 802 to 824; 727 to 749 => 1.32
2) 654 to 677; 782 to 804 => 1.18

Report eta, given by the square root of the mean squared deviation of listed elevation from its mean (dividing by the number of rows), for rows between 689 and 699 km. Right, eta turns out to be 4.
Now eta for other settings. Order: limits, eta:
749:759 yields 9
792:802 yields 10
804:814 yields 2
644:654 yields 8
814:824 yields 9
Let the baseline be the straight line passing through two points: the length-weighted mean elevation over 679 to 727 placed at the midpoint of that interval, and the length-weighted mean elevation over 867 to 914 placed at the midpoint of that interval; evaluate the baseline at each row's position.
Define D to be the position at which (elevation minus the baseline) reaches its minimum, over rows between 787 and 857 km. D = 798.0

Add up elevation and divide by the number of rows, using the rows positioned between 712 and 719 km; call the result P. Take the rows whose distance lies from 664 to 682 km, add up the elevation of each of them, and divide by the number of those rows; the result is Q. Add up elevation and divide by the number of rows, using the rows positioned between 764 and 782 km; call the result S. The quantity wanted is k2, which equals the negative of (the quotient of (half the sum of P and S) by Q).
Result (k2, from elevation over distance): -0.98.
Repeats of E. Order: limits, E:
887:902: 2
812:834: 8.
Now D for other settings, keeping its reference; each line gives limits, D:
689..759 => 738.0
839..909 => 878.0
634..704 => 683.0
